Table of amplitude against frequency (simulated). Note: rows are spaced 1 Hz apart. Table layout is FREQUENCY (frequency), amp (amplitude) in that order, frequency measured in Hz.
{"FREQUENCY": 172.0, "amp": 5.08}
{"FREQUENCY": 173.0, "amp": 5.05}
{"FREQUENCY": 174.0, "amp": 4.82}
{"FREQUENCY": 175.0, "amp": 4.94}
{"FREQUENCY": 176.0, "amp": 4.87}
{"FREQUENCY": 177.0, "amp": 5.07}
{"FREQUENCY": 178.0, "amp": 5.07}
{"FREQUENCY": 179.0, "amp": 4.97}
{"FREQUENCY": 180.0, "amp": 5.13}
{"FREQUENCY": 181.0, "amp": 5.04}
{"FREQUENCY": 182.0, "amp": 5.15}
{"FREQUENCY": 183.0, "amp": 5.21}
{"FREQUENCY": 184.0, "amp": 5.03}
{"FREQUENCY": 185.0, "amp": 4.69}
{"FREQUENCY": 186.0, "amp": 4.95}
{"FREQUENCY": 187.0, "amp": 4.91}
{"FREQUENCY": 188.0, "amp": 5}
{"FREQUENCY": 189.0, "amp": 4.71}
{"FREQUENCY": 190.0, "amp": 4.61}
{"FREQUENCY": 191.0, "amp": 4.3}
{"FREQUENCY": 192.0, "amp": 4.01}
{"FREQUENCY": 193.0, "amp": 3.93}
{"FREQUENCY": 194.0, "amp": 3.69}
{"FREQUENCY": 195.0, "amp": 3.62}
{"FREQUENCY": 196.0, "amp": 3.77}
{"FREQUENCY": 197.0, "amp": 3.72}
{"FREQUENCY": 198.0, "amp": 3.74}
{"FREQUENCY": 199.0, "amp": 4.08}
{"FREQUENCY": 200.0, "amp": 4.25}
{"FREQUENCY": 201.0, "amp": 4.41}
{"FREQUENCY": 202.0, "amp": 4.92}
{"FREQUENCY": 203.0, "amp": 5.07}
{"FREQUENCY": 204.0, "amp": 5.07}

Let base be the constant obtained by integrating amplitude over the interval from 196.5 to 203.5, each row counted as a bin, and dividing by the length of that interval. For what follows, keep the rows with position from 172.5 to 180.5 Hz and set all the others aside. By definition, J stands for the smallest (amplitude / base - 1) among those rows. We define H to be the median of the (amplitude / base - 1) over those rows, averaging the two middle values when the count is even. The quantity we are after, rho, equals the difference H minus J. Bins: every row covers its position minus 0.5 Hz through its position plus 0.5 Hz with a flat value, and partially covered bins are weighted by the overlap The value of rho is 0.044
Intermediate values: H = 0.16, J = 0.118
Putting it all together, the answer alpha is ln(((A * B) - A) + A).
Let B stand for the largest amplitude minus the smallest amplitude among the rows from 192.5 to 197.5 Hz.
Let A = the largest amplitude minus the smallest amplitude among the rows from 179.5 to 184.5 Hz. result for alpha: -2.89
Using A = 0.18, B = 0.31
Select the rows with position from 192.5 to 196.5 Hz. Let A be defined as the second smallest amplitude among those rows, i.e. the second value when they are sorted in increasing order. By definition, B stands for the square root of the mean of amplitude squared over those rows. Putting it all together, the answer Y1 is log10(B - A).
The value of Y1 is -1.19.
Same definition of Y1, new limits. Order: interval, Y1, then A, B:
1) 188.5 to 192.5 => -0.94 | 4.3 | 4.4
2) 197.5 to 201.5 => -1.32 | 4.08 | 4.1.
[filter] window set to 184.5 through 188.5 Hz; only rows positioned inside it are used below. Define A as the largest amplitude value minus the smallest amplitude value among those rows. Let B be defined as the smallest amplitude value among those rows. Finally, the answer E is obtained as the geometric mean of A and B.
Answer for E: 1.2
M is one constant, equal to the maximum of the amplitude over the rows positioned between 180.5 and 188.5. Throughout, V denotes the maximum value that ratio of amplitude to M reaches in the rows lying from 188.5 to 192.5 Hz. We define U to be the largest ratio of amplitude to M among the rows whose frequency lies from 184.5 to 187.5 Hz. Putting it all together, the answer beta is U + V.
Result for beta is 1.85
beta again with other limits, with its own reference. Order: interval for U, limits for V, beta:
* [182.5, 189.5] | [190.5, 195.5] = 1.83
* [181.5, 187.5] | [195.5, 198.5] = 1.72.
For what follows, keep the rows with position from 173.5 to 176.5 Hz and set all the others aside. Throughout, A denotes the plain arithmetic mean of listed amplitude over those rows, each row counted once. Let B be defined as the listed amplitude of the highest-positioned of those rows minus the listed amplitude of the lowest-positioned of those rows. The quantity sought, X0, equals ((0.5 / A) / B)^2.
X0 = 4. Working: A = 4.9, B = 0.05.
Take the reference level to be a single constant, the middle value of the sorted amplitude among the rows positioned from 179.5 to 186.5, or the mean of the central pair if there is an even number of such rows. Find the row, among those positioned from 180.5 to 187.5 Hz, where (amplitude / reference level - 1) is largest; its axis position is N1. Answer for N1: 183.0 Hz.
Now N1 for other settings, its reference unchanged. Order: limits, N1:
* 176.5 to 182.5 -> 182.0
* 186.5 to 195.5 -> 188.0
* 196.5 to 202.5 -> 202.0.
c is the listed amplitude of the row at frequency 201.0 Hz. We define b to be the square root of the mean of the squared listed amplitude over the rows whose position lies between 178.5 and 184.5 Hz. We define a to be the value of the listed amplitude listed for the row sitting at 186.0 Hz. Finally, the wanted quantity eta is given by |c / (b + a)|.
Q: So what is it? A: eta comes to 0.44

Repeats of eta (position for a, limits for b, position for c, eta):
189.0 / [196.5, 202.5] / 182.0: 0.58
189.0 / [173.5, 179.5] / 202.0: 0.51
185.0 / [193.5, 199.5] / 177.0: 0.60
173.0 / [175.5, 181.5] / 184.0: 0.50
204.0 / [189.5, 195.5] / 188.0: 0.55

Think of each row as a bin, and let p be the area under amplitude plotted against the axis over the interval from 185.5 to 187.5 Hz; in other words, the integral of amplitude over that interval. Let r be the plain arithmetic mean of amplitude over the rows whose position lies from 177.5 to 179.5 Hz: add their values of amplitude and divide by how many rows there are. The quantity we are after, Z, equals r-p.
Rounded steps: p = 9.86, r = 5.02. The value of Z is -4.84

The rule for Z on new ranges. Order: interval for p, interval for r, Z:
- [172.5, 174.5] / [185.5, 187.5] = -4.94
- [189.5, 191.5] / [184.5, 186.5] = -4.09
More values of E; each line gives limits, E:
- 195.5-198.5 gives 0.4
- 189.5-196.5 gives 1.9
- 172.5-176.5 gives 1.1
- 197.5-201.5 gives 1.6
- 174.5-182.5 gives 1.2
